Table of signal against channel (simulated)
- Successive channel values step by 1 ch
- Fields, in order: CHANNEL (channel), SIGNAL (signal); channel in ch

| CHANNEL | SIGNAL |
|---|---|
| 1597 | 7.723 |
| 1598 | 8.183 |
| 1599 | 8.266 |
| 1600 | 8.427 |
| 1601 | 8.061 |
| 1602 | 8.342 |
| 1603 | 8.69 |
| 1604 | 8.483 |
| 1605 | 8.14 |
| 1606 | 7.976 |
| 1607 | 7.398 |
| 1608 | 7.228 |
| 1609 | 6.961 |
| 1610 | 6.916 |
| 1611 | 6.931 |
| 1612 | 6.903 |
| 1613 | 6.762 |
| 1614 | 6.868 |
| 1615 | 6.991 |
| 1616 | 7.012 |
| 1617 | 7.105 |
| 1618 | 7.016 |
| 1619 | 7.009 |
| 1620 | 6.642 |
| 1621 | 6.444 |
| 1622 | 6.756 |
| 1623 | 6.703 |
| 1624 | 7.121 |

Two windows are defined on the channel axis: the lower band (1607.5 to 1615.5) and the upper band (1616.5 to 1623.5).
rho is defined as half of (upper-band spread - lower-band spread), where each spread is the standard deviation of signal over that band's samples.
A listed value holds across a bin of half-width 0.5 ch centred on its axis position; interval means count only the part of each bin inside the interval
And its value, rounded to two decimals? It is 0.05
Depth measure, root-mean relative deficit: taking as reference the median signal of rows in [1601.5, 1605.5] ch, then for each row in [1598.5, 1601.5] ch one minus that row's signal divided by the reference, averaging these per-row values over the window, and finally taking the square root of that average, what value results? 0.14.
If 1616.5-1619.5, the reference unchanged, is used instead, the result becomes 0.40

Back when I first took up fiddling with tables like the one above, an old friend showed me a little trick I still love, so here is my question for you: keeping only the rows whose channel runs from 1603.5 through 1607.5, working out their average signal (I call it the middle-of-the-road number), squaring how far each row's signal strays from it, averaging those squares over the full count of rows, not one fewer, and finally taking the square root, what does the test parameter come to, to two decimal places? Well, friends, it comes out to 0.39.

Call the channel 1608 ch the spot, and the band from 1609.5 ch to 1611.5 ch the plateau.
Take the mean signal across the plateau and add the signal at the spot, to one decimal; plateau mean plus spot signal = 14.2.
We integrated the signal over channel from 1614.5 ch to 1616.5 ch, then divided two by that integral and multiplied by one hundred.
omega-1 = 14.3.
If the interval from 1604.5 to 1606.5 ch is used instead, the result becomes 12.4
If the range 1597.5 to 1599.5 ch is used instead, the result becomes 12.2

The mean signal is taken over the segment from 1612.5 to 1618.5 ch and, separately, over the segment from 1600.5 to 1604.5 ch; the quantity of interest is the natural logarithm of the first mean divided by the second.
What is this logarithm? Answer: -0.19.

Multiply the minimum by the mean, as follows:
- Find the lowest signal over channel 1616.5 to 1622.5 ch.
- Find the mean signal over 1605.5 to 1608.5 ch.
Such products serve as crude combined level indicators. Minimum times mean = 48.5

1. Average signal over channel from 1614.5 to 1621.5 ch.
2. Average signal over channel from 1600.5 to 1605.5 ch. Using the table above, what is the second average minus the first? 1.45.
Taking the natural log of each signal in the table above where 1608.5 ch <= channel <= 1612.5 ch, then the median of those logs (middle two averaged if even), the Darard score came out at 1.93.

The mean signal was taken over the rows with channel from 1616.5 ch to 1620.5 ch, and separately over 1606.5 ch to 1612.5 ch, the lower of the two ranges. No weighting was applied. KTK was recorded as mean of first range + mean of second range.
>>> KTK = 14.0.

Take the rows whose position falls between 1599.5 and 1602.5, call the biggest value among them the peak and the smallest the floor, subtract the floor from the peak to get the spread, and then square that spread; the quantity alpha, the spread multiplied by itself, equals 0.13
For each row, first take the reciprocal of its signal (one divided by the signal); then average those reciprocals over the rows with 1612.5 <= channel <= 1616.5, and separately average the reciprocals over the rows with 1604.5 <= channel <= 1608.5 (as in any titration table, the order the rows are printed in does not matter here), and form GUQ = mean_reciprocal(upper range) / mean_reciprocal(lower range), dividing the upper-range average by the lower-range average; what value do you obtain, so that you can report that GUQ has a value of 1.11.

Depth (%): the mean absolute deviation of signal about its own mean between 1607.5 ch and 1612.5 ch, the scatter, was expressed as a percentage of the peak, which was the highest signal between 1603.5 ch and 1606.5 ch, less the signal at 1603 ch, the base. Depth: -46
